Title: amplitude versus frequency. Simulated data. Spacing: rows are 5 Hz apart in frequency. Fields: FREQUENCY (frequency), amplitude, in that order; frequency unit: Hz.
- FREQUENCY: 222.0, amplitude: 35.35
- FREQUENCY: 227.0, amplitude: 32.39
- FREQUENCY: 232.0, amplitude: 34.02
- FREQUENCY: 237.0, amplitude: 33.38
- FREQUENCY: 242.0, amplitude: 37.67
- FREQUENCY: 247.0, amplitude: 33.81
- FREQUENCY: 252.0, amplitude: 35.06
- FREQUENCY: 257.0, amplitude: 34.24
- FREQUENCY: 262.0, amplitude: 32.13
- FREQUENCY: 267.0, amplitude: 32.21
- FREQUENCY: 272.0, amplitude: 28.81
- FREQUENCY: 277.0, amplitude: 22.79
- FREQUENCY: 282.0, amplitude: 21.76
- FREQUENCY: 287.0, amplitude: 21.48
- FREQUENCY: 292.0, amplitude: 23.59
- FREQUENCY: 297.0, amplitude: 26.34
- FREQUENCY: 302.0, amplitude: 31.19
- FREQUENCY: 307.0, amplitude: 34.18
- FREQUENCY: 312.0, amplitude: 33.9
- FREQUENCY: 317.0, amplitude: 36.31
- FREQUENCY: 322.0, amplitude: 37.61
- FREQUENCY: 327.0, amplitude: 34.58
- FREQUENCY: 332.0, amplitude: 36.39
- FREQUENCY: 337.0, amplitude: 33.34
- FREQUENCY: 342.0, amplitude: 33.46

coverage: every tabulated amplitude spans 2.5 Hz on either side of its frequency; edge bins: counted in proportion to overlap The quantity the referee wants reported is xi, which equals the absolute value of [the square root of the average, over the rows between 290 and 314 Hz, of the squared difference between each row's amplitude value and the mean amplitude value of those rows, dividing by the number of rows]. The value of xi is 4.2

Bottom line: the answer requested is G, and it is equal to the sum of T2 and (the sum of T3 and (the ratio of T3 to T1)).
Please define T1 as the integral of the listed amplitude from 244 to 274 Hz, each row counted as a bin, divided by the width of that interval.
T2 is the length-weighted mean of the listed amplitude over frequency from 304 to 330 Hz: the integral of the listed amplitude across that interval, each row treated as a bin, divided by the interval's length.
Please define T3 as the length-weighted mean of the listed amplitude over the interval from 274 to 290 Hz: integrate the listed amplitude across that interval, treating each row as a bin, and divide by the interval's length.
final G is 58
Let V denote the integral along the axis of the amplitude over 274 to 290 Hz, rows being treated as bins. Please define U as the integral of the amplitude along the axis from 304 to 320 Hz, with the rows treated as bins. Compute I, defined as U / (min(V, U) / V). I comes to 556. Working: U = 556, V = 356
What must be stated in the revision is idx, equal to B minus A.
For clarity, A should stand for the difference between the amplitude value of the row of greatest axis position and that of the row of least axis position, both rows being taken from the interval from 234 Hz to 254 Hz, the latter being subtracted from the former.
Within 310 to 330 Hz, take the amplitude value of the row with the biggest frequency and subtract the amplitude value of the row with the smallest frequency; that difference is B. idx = -1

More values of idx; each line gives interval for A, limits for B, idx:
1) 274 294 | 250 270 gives -4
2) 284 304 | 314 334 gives -10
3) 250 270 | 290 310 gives 13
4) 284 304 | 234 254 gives -8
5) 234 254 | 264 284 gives -12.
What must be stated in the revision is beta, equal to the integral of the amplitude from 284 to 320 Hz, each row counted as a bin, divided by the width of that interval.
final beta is 29.6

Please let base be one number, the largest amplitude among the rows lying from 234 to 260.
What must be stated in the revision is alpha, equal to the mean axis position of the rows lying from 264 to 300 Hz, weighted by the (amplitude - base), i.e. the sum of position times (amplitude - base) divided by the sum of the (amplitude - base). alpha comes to 283.7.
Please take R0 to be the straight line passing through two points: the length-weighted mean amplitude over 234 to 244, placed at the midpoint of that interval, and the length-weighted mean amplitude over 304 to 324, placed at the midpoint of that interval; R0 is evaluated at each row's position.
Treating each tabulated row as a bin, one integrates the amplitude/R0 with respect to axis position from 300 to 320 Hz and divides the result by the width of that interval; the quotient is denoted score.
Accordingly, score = 0.964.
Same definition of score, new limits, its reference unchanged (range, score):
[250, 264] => 0.957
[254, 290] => 0.783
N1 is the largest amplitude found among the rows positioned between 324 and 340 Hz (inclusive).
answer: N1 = 36.39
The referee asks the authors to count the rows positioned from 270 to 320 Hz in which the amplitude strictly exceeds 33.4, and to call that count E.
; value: 3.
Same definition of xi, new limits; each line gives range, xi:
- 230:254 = 1.5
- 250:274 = 2.2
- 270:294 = 2.7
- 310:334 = 1.3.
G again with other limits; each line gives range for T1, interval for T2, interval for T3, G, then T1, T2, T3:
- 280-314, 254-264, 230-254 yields 69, 27.5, 33.3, 35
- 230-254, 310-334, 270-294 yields 60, 34.8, 35.8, 24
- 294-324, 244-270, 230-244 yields 70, 33.0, 33.5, 35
